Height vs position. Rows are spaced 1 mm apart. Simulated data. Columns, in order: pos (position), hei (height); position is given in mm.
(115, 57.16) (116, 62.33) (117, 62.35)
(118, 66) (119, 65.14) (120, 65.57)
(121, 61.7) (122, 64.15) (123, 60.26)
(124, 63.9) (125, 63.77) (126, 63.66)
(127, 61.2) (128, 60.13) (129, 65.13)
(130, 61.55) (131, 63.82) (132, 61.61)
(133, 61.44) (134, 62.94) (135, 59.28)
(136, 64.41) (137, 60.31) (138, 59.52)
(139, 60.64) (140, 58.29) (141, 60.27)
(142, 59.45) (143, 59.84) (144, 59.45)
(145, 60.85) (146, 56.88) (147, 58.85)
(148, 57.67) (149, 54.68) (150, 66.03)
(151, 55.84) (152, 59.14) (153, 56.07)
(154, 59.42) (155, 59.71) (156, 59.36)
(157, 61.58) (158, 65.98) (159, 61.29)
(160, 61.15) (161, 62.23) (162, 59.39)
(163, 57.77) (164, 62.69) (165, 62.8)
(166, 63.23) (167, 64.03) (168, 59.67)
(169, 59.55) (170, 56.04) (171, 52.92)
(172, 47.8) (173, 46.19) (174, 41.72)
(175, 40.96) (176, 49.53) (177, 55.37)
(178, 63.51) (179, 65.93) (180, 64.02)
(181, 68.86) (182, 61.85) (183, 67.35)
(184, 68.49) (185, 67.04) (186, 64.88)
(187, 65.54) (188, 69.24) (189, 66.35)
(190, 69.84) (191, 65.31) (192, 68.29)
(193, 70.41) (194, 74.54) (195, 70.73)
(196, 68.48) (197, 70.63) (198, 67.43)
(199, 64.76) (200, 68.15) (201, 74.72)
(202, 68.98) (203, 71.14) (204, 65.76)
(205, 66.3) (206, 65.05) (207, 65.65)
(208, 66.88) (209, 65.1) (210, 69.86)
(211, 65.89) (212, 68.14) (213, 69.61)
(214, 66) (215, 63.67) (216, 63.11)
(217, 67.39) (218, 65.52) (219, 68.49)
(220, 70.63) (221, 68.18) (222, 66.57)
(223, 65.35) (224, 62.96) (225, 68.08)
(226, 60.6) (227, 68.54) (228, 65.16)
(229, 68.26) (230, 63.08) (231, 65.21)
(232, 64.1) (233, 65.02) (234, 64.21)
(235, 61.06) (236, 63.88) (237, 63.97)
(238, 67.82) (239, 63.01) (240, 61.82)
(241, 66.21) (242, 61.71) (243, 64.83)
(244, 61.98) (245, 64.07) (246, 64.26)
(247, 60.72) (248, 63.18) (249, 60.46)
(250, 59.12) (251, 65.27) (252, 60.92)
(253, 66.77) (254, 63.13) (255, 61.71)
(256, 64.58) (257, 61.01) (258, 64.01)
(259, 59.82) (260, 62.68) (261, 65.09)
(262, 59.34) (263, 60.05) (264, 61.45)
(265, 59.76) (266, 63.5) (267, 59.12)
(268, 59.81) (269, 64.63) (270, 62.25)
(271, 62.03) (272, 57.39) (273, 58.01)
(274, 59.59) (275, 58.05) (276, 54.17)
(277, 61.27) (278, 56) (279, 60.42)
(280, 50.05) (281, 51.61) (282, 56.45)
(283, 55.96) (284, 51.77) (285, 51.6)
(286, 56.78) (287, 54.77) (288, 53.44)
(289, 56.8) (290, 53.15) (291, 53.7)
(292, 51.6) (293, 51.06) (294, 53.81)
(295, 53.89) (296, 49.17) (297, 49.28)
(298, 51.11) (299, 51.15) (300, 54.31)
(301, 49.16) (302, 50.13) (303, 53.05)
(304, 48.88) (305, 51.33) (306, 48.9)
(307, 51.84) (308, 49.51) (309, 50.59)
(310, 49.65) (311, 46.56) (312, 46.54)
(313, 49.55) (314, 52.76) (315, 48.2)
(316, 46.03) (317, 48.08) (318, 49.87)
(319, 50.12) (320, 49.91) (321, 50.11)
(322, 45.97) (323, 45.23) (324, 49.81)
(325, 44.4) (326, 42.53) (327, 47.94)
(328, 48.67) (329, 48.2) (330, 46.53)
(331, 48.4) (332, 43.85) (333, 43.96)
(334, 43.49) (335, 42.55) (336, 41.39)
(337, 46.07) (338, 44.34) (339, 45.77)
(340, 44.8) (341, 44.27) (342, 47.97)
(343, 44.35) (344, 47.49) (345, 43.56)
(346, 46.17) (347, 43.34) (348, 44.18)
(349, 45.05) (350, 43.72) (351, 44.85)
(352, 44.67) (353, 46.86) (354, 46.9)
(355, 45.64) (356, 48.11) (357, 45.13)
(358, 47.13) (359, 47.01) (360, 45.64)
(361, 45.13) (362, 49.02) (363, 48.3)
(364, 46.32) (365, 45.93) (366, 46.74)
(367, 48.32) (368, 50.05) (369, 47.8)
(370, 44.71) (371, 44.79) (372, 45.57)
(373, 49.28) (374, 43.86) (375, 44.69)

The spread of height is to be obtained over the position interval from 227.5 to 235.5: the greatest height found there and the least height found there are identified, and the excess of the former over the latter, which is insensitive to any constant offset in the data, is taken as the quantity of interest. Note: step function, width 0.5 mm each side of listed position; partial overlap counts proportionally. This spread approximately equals 7.2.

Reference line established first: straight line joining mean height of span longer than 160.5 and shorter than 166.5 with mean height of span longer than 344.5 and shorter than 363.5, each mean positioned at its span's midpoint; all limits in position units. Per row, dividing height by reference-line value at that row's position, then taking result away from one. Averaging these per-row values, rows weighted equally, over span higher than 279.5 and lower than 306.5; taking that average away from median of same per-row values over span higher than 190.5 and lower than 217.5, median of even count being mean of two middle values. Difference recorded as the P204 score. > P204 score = -0.13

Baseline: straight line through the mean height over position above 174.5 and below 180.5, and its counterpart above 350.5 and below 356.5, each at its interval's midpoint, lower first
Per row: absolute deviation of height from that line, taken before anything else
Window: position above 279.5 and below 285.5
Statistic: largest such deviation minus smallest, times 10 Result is 56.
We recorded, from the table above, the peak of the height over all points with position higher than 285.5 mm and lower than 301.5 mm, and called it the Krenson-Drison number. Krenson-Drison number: 56.8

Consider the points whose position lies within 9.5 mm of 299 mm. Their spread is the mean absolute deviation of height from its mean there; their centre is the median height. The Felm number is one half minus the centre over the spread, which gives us -32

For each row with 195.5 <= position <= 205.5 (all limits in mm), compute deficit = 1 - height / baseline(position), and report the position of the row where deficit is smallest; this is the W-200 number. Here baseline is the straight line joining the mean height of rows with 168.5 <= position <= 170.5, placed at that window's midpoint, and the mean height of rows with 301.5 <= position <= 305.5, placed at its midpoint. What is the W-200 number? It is 201 mm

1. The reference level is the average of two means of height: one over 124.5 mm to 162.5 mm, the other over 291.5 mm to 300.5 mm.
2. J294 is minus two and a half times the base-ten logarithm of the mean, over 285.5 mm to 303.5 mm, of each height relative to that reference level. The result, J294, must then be 0.07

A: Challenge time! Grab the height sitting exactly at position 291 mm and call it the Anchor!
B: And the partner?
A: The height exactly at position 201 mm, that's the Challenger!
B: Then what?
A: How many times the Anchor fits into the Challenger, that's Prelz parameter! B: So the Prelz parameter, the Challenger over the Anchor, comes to 1.39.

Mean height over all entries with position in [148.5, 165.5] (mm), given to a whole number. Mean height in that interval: 60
